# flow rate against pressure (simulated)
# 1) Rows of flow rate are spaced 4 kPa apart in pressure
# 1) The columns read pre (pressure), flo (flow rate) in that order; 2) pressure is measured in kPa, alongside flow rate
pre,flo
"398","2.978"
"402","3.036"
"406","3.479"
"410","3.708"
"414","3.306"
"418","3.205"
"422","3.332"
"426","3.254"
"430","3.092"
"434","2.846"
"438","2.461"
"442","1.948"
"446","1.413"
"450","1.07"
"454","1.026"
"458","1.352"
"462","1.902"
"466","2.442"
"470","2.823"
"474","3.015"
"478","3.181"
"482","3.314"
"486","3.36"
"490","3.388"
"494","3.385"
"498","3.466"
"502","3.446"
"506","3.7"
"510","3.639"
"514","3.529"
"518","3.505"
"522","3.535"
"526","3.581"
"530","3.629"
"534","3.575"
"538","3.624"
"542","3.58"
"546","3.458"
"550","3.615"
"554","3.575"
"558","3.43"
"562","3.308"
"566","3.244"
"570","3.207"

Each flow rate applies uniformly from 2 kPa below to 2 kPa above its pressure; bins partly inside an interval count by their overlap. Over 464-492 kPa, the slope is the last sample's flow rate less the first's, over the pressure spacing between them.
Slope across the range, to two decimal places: 0.04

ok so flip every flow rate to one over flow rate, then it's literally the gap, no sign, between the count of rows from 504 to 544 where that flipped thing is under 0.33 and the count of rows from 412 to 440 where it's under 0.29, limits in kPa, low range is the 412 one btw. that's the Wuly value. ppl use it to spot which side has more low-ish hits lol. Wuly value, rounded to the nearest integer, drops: 10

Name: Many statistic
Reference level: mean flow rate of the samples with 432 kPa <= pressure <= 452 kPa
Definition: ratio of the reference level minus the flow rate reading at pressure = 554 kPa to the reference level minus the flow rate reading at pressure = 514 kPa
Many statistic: 1.03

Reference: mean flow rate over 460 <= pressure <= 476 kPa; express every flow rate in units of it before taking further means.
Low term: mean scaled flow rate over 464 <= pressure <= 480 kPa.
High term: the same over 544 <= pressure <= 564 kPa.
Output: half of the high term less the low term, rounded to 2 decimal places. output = 0.12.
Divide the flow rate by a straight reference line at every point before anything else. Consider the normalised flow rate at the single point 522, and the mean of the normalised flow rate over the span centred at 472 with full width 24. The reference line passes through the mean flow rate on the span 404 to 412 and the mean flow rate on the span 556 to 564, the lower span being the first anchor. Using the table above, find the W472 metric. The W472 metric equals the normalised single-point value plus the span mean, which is 1.83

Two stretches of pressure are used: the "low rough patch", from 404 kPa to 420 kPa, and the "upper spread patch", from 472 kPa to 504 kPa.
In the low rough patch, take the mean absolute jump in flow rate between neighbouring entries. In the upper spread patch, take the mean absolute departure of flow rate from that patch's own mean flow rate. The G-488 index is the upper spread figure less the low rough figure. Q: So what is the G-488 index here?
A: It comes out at -0.13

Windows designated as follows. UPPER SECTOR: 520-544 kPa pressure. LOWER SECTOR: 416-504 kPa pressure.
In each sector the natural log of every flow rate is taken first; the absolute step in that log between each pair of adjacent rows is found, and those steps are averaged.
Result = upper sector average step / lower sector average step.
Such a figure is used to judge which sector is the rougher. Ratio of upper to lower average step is 0.12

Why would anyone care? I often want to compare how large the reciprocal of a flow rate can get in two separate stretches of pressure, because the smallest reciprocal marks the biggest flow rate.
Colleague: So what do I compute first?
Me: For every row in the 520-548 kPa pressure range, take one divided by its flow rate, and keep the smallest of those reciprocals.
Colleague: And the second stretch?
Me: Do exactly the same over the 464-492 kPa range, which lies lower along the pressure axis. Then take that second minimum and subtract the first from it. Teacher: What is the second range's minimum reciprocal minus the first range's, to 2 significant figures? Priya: 0.020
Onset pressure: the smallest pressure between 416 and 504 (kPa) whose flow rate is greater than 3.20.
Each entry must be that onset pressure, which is 418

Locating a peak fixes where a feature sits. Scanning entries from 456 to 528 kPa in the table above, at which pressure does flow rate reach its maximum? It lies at 506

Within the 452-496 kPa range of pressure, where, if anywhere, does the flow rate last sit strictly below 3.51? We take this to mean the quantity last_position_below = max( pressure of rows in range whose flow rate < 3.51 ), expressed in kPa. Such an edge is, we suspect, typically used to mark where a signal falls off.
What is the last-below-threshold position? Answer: 494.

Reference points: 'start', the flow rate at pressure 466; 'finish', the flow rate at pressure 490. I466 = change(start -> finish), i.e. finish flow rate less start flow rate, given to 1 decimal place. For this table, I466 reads 0.9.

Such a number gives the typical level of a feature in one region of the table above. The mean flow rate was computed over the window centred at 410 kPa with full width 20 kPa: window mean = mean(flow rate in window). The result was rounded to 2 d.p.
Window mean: 3.35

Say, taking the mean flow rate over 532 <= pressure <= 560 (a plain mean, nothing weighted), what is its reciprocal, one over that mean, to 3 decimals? 0.282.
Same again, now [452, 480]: 0.445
